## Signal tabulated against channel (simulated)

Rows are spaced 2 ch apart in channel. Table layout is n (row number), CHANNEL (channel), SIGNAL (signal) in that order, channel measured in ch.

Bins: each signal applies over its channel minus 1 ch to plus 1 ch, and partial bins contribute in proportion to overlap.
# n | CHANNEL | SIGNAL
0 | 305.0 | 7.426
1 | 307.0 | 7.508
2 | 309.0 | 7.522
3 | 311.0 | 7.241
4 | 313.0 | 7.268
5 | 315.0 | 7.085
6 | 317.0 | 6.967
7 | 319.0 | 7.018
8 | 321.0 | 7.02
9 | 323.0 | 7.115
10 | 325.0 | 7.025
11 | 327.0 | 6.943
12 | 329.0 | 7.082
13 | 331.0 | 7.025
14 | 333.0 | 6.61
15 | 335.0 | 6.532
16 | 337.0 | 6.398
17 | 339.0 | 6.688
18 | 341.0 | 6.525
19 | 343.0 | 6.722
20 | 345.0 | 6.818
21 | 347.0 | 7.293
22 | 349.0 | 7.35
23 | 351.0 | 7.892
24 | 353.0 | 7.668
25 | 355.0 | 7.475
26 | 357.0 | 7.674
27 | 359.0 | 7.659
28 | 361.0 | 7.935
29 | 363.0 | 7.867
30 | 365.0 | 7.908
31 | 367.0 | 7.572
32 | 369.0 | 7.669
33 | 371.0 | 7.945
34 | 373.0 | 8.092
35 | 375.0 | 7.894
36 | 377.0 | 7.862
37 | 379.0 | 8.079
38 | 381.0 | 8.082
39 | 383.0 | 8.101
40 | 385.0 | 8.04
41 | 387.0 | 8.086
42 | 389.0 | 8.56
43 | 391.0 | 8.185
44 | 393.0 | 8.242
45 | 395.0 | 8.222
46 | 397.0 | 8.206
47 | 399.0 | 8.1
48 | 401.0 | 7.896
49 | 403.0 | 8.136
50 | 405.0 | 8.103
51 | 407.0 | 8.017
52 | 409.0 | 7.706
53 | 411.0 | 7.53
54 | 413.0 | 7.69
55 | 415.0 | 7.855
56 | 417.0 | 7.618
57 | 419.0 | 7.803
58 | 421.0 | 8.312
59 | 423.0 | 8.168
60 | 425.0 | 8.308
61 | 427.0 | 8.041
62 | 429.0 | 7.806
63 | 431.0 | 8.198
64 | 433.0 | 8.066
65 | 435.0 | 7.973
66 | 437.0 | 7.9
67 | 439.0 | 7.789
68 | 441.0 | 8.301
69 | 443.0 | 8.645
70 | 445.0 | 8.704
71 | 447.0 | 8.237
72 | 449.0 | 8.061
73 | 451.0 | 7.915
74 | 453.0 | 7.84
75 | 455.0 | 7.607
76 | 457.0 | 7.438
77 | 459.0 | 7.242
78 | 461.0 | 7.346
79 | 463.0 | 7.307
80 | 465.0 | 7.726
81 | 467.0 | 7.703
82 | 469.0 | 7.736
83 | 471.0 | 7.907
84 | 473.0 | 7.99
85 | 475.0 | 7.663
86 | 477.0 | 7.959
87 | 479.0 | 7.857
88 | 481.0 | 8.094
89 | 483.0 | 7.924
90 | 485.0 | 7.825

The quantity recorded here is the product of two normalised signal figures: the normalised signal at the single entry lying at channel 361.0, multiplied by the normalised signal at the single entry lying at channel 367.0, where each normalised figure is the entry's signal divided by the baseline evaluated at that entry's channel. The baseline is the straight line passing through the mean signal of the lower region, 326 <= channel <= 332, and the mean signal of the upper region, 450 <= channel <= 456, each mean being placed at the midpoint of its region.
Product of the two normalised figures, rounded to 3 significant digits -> 1.15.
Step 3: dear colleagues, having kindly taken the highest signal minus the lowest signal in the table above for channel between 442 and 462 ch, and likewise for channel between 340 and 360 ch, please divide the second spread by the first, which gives 0.94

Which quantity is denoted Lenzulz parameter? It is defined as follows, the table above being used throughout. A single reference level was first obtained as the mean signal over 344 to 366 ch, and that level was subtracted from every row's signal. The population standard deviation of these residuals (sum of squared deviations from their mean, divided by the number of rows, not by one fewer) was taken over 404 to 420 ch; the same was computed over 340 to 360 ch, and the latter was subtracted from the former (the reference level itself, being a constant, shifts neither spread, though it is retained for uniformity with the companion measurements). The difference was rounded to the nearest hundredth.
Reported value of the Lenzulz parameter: -0.26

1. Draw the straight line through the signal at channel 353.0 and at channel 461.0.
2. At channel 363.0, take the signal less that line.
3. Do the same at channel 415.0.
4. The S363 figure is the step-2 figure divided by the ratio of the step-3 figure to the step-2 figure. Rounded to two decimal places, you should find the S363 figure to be 0.14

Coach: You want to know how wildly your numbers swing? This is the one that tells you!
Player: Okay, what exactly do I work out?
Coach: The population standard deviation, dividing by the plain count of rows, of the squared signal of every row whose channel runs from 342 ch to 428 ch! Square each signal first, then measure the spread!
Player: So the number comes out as 5.5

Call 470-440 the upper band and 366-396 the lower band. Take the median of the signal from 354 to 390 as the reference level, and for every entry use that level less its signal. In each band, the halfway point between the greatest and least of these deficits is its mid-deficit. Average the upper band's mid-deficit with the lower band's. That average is -0.1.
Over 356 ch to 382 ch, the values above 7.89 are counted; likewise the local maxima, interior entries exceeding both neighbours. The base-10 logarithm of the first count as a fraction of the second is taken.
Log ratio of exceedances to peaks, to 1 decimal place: 0.4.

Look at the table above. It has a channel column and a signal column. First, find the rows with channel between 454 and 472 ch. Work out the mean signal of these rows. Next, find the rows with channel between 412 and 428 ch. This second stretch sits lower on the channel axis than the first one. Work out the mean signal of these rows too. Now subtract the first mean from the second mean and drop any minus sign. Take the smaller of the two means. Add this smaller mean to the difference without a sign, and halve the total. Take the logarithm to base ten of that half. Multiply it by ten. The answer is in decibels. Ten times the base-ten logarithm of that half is 6.01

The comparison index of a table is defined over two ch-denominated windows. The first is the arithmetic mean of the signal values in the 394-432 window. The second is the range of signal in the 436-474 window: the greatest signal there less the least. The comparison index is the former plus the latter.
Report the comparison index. 9.4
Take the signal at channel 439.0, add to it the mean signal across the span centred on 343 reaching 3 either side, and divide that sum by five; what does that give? 2.90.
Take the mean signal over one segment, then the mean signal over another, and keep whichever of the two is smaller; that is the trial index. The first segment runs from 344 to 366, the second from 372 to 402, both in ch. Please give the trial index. 7.6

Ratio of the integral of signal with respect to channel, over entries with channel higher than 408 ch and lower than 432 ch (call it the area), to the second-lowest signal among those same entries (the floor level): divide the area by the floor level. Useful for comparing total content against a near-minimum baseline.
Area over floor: 25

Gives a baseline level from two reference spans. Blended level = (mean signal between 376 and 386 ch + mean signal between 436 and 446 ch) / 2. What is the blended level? 8.15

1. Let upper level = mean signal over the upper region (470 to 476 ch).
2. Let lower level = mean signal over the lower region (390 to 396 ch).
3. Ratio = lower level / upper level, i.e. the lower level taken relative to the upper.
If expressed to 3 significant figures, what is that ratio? 1.05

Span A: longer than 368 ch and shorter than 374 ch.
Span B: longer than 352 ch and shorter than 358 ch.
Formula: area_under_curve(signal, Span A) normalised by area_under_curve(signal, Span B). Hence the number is 1.04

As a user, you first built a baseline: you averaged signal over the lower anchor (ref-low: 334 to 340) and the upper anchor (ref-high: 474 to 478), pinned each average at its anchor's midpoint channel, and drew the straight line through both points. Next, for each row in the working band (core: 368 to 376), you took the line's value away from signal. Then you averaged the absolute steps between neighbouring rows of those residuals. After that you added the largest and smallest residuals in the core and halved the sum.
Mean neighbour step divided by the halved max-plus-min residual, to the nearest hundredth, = 0.20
